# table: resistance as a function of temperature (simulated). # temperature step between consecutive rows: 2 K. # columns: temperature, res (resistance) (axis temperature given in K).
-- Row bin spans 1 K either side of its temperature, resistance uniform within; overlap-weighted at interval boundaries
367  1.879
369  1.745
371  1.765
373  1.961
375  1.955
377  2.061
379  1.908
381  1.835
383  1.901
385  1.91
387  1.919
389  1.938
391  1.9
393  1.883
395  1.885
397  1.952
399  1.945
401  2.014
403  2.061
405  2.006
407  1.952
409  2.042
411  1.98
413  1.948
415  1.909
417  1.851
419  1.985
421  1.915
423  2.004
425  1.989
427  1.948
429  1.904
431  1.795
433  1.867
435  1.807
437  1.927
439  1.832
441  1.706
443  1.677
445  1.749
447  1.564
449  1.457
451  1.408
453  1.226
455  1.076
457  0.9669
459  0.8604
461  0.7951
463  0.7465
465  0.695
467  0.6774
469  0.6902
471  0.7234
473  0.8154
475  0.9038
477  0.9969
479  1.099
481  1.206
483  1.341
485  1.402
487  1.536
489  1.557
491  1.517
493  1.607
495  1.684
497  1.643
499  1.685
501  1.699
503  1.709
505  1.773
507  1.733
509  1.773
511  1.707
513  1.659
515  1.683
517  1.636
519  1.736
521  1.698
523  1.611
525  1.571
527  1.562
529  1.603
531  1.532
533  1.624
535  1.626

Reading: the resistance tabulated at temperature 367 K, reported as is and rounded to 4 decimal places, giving 1.8790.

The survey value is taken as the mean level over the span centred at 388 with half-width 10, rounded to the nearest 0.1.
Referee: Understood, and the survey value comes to 1.9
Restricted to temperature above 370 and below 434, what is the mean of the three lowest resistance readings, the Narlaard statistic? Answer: 1.80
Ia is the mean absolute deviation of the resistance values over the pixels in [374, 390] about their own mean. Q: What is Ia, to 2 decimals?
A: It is 0.04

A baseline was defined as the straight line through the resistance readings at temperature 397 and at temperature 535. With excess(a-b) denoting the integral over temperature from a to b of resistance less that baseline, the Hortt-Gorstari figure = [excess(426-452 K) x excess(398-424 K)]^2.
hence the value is 15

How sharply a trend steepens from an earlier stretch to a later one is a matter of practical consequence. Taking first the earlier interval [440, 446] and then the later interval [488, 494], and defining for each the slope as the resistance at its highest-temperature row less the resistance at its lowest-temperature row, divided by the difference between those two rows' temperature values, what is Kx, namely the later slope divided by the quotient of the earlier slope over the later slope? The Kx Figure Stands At 0.015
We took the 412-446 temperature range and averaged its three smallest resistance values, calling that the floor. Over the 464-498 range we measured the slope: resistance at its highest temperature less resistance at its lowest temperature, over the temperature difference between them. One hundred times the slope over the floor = 1.7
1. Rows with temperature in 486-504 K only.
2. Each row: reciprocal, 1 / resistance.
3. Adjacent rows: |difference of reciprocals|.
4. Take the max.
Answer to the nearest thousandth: 0.037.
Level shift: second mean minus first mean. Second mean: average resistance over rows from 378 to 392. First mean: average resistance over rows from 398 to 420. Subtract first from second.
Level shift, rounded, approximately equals -0.1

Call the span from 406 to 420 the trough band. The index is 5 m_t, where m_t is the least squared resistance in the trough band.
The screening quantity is 17.1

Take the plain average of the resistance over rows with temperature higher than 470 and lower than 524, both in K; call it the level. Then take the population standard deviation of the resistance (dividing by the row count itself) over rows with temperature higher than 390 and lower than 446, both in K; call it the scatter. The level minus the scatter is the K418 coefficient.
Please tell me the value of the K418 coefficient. 1.4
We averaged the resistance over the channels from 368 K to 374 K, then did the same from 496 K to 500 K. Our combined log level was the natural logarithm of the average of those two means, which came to 0.56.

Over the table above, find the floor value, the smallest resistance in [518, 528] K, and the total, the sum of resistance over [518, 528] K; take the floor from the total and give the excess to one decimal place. 6.6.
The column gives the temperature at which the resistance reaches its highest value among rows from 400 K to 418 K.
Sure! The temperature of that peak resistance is 403 K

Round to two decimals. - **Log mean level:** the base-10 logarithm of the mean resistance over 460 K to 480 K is -0.09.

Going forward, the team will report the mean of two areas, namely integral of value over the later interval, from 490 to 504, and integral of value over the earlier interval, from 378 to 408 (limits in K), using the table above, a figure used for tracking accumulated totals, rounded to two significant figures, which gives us 41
